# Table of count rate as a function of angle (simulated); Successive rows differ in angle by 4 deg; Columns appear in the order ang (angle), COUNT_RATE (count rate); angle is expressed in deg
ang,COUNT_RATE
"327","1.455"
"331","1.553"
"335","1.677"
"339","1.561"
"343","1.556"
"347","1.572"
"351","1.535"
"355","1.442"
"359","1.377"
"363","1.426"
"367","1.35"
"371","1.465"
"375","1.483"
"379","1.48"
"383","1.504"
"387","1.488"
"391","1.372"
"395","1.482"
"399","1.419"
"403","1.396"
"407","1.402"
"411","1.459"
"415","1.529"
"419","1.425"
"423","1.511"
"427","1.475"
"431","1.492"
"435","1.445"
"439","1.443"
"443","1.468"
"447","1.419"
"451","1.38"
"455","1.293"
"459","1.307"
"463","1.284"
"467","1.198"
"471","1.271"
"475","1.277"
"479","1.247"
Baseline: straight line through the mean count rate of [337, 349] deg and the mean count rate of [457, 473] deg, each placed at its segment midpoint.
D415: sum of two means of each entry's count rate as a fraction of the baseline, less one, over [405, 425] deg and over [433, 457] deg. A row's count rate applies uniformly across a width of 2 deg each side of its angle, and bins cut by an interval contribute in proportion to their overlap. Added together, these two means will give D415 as 0.13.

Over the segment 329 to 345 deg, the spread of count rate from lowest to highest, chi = 0.124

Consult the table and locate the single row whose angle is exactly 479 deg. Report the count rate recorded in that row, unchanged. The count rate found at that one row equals 1.247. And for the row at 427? 1.475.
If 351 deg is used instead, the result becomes 1.535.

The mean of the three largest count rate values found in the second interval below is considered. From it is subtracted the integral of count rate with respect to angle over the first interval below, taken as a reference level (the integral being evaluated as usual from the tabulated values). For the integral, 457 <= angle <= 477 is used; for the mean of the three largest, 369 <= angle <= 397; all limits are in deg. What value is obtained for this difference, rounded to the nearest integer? -24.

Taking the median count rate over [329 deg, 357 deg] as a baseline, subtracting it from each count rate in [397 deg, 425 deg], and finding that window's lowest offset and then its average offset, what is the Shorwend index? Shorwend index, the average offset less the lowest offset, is 0.053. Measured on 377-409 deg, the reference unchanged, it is 0.071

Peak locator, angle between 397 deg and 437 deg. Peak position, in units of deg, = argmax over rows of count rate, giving 415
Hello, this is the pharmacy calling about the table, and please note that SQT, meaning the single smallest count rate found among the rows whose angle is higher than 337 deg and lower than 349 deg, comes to 1.556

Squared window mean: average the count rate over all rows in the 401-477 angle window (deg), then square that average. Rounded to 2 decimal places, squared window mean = 1.94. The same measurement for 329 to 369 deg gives 2.26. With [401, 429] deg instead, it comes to 2.12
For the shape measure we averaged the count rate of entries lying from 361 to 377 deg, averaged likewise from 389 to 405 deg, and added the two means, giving 2.85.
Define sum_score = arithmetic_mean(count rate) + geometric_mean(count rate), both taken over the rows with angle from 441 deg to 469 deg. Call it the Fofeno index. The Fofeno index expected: 2.67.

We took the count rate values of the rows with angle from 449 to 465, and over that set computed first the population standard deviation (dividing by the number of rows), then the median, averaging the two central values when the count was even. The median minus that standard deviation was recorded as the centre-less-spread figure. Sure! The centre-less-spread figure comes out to 1.26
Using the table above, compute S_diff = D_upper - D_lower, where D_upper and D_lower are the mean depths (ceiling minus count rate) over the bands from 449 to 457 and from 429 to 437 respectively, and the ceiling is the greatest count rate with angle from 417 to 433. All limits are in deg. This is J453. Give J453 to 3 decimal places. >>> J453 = 0.132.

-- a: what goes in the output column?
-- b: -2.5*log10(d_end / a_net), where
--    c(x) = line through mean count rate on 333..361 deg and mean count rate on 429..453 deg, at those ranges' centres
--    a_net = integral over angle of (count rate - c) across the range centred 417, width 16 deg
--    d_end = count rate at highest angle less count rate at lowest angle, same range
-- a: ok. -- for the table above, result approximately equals 1.8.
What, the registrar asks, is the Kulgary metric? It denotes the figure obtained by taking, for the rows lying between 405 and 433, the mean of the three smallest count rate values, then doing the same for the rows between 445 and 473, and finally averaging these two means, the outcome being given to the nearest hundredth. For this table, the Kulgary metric 1.34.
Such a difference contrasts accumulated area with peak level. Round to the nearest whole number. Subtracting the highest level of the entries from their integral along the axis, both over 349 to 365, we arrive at 22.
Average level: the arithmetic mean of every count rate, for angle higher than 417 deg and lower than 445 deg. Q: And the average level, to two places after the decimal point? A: 1.47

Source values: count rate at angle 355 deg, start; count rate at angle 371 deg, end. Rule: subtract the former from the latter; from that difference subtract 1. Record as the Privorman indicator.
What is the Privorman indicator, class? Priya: -0.98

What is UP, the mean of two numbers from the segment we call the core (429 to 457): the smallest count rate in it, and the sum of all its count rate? 5.62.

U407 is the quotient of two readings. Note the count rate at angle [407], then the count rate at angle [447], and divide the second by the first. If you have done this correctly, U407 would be 1.01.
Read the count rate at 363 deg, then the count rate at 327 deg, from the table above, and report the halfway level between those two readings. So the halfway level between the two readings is 1.44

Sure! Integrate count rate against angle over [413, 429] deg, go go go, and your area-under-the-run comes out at 24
